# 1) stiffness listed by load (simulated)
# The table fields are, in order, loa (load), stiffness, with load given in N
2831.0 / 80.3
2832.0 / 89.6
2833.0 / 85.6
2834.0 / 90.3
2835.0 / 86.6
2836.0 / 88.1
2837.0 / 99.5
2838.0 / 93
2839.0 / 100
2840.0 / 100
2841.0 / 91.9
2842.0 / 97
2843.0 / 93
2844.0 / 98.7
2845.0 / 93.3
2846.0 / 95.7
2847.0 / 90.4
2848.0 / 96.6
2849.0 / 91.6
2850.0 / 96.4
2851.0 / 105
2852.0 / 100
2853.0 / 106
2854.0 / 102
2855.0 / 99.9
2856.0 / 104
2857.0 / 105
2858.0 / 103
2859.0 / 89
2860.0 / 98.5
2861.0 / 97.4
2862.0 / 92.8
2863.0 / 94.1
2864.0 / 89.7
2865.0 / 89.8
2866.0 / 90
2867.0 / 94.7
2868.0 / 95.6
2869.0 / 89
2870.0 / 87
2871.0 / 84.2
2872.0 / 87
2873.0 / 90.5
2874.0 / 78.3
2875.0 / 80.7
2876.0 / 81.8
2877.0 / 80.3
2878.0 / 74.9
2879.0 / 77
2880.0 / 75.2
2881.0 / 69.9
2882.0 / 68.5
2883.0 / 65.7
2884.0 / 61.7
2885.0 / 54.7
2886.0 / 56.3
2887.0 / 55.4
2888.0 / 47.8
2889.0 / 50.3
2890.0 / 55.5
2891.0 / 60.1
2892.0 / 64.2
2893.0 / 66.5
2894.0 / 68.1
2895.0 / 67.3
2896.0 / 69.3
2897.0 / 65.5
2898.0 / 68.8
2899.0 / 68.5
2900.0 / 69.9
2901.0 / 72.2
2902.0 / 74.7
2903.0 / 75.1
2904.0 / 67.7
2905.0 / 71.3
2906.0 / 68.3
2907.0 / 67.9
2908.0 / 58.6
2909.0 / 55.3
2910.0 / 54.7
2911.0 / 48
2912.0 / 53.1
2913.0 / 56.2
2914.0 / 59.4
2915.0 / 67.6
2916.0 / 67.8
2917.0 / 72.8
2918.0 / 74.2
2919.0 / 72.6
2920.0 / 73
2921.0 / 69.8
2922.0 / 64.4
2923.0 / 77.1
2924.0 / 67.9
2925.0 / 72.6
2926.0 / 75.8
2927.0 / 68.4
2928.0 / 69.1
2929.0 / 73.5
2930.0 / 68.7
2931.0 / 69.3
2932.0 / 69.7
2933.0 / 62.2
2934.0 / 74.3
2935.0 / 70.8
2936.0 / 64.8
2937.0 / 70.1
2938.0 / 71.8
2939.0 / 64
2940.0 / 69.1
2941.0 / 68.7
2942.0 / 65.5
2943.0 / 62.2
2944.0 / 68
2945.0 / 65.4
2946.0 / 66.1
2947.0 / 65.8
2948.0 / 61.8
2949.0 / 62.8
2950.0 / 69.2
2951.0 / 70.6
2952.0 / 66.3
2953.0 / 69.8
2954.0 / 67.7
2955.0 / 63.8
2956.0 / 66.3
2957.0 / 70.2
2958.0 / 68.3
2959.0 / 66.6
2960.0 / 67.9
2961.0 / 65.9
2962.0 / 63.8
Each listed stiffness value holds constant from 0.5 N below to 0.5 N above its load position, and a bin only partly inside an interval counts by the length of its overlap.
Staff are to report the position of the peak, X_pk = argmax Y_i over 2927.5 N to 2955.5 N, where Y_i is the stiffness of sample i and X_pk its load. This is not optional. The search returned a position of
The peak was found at 2934.0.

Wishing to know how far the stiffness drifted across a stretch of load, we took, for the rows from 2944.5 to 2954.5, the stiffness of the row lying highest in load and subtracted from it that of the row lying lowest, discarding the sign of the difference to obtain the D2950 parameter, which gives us 2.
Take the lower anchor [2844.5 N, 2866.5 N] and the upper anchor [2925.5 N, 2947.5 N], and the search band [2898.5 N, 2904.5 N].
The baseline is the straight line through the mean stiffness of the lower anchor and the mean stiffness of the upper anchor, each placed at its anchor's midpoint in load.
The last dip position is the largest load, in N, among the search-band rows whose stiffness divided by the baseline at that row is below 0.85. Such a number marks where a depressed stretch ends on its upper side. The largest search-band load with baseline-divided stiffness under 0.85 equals 2904.0 N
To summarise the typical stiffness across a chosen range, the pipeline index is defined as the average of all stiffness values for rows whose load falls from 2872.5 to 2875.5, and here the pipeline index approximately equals 83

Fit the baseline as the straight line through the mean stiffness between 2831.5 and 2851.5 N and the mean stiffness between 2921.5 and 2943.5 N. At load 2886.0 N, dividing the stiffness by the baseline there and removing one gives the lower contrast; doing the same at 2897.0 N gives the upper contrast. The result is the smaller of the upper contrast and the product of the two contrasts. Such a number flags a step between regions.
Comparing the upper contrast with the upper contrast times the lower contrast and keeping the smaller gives -0.17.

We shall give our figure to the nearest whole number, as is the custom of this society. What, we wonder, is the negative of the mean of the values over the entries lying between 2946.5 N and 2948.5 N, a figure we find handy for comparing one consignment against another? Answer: -64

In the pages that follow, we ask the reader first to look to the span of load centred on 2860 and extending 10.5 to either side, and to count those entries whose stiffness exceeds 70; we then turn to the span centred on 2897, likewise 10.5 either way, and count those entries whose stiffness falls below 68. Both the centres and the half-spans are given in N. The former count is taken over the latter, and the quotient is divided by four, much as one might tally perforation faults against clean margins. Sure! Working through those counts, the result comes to 0.48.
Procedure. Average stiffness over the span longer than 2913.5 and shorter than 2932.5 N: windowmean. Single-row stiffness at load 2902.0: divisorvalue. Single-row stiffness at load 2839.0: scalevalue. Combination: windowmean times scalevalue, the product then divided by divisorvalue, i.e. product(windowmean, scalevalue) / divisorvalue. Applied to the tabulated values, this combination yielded 94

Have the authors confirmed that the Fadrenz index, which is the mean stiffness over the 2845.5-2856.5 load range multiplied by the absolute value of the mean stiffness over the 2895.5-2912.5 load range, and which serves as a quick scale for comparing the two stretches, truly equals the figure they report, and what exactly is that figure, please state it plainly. 6449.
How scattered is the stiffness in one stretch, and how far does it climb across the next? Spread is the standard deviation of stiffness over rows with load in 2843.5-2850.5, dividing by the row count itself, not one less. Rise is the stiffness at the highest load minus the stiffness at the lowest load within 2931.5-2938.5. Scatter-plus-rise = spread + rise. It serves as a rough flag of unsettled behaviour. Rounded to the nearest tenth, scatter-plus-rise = 4.9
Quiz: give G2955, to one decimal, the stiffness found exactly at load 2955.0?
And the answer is 63.8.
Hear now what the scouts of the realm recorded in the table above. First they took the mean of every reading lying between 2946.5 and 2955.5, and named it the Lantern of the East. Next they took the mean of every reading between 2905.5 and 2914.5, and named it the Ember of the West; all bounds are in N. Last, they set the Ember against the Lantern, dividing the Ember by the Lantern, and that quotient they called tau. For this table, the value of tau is 0.87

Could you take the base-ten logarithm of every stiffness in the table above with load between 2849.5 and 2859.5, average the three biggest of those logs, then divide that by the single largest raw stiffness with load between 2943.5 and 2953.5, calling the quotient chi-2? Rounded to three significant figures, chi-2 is 0.0286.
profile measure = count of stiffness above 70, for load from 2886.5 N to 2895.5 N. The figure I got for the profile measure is 0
